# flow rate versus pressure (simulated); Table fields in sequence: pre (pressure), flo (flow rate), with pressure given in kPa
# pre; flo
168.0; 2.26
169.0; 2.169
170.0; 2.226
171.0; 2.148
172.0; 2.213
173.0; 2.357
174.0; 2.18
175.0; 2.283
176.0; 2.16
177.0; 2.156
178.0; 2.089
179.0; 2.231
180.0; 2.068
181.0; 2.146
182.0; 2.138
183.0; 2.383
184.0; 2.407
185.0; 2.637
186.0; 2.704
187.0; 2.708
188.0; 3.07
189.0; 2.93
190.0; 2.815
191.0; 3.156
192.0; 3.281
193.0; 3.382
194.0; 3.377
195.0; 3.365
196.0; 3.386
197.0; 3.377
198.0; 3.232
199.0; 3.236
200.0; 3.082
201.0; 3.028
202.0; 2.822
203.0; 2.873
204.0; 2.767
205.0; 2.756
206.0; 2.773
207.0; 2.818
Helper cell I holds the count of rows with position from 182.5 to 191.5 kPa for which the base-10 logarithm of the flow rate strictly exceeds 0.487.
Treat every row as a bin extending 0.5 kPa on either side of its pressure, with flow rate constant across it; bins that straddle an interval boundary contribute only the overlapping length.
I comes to 2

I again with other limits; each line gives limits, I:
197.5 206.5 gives 3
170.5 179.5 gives 0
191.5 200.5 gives 9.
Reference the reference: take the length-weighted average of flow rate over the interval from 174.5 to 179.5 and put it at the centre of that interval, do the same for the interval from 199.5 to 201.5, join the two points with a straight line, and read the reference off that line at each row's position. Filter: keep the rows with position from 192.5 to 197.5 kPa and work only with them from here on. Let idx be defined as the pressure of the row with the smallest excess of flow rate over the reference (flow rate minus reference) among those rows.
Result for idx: 197.0 kPa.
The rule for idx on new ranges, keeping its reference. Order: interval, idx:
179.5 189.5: 182.0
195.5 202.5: 202.0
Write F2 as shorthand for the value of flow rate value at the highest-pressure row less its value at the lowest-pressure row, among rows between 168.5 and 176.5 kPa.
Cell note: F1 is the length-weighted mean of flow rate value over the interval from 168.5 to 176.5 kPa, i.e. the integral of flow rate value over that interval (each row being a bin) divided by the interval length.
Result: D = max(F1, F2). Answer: 2.22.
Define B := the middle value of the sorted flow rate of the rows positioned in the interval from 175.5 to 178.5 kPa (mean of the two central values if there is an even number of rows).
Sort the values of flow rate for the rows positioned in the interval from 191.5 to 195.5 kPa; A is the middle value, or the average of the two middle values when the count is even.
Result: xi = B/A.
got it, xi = 0.64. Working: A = 3.4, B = 2.2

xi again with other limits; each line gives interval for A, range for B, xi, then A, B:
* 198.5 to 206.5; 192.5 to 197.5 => 1.19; 2.8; 3.4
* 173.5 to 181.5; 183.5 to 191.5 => 1.28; 2.2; 2.8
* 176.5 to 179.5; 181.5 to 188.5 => 1.22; 2.2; 2.6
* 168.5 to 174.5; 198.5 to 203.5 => 1.38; 2.2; 3.0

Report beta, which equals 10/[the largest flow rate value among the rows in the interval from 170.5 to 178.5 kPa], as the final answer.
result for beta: 4.24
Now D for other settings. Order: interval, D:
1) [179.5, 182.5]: 2.12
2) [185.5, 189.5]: 2.85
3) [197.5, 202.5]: 3.08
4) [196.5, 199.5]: 3.28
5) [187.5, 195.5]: 3.17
